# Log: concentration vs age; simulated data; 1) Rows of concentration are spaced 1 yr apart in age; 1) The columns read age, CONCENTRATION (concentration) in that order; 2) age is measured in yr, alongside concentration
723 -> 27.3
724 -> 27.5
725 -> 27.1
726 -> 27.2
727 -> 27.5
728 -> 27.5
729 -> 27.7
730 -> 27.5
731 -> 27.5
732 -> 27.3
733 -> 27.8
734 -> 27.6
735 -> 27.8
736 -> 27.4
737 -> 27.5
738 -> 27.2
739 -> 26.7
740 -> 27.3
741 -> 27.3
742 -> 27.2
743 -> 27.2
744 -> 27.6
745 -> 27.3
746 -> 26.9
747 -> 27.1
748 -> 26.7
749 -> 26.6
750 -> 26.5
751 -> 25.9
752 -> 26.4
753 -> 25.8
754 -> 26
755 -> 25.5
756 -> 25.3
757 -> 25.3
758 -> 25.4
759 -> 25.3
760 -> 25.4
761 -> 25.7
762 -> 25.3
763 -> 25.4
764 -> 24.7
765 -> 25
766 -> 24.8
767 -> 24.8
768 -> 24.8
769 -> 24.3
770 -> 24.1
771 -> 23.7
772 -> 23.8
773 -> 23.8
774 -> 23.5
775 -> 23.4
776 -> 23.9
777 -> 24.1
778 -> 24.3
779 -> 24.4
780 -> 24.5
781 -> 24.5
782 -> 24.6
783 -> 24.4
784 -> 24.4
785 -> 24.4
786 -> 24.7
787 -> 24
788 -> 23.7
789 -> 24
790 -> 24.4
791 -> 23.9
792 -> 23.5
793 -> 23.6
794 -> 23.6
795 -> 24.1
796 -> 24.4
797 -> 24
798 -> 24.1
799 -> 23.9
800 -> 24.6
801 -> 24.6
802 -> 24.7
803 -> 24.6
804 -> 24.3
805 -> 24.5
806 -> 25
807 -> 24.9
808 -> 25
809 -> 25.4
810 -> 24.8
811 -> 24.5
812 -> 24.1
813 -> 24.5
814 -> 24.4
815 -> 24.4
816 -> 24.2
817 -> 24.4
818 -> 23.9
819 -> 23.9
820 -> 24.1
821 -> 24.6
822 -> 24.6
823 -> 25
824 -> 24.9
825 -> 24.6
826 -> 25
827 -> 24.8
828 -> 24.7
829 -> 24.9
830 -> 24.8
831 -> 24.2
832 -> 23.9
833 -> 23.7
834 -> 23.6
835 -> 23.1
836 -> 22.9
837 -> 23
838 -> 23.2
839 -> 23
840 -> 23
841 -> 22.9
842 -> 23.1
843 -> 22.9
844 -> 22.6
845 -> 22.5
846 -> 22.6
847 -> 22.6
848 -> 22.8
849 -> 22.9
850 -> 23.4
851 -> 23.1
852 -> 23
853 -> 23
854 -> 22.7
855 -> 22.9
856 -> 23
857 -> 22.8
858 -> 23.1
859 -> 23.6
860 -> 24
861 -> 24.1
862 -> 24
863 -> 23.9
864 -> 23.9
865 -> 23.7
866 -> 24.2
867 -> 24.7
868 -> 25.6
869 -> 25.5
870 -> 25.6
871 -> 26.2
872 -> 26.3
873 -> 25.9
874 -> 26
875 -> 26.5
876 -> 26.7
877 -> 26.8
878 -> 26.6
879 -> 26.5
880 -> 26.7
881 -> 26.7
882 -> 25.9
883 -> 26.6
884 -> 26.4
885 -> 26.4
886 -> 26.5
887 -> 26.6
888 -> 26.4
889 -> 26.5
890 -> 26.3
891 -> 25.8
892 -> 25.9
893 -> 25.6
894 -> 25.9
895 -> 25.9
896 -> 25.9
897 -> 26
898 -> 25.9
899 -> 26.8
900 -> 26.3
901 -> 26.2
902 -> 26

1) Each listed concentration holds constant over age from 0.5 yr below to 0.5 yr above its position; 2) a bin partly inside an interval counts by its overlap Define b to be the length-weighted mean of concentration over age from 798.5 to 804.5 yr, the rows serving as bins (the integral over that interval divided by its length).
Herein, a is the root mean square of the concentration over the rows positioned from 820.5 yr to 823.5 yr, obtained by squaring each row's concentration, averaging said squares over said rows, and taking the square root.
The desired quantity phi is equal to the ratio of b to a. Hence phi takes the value 0.99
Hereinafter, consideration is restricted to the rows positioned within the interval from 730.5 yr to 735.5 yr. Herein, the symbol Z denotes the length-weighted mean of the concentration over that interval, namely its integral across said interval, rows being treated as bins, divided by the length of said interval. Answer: 27.6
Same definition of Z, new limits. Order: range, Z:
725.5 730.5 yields 27.5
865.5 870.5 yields 25.1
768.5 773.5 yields 23.9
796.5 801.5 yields 24.2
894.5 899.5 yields 26.1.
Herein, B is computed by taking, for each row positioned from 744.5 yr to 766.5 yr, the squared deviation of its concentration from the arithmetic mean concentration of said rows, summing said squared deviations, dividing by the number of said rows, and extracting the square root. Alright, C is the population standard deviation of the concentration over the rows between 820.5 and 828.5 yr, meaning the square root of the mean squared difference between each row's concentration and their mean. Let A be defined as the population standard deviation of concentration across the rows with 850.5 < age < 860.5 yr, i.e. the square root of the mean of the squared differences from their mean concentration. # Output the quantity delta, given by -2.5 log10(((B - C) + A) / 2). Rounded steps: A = 0.37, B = 0.74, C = 0.16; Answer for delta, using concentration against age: 0.8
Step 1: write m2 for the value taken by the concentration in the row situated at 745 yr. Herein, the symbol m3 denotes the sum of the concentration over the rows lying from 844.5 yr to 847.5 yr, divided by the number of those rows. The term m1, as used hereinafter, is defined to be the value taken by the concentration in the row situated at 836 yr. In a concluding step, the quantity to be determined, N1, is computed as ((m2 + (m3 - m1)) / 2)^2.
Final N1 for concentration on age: 182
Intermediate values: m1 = 22.9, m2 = 27.3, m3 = 22.6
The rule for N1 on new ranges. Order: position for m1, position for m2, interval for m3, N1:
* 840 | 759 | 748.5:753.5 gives 204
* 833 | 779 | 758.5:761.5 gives 171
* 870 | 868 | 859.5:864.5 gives 144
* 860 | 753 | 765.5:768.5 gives 177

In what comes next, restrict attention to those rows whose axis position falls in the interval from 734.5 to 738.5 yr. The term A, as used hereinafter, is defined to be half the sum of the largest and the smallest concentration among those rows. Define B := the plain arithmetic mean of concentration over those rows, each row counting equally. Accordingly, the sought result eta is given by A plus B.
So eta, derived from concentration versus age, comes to 55.0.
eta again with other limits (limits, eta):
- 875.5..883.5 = 52.9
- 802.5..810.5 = 49.7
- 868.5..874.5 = 51.8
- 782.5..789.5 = 48.4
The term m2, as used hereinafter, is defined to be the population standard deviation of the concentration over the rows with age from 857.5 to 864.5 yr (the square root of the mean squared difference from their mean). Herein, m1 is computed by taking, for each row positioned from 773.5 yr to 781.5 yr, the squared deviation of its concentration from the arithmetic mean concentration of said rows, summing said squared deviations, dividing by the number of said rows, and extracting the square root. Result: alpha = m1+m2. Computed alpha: 0.73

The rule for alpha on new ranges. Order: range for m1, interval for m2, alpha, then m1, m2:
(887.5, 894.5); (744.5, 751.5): 0.74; 0.32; 0.42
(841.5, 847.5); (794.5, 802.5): 0.50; 0.21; 0.29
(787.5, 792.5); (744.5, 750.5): 0.58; 0.30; 0.28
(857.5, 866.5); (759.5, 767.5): 0.65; 0.31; 0.34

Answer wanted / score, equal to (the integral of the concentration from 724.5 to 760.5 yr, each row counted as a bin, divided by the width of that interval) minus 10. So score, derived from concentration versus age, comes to 16.8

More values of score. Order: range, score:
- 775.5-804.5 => 14.2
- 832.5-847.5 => 13.0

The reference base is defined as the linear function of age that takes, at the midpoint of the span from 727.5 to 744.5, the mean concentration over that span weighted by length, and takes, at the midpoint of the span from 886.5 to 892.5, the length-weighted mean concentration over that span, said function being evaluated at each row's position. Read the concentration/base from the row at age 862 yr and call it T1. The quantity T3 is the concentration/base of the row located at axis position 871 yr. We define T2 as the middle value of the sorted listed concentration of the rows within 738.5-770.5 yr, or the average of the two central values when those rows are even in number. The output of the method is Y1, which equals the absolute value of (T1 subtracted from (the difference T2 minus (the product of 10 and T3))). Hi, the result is 14.9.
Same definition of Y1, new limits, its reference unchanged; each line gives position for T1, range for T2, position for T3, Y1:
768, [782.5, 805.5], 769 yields 14.4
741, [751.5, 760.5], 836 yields 15.8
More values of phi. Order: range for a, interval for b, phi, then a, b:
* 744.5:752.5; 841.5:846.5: 0.85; 26.7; 23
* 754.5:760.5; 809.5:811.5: 0.97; 25.4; 25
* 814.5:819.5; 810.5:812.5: 1.01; 24.2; 24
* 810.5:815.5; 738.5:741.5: 1.11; 24.4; 27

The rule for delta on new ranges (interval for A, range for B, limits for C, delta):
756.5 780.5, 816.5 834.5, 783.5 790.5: 1.0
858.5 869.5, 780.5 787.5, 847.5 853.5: 1.2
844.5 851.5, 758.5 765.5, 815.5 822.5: 2.0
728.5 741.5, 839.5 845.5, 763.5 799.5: 3.6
